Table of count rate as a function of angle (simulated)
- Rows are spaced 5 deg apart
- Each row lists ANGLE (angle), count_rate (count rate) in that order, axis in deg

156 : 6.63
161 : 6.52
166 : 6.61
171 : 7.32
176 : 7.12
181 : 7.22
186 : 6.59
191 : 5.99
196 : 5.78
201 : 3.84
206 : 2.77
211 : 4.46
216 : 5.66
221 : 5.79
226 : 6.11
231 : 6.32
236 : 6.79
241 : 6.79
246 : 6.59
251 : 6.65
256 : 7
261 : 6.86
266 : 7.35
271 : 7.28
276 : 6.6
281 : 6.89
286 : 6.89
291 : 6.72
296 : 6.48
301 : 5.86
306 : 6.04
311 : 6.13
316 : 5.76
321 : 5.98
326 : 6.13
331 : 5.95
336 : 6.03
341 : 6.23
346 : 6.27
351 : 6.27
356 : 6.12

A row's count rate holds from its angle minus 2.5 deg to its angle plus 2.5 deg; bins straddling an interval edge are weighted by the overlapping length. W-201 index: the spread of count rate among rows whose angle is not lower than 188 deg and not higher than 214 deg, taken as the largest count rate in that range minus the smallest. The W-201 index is 3.2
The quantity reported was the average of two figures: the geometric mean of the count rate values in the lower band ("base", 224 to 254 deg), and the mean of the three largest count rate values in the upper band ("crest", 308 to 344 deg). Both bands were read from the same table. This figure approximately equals 6.35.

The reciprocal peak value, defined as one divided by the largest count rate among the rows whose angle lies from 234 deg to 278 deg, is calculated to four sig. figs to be 0.1361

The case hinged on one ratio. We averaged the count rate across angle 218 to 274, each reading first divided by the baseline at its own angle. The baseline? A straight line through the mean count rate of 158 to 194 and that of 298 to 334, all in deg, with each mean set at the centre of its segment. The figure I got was 1.05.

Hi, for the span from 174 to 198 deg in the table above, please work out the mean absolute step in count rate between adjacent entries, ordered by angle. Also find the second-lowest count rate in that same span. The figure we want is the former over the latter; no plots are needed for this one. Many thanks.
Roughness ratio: 0.064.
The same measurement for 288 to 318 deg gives 0.051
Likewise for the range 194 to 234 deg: 0.244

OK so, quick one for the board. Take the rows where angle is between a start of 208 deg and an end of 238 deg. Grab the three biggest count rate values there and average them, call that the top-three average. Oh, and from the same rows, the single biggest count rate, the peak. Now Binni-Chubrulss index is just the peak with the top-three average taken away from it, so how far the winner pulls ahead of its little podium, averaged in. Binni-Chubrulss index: 0.38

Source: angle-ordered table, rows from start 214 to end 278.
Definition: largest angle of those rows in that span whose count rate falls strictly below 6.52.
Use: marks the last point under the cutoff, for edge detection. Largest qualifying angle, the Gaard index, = 231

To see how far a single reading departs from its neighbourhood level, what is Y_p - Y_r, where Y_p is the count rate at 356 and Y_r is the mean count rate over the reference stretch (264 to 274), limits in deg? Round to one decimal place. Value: -1.2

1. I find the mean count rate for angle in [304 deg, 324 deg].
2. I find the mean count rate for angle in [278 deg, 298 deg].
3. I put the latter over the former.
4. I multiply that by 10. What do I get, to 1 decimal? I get 11.3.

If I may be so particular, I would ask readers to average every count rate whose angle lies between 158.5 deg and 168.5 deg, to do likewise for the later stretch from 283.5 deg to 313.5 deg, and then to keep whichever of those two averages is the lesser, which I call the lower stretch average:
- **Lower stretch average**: 6.4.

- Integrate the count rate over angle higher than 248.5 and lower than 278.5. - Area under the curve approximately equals 209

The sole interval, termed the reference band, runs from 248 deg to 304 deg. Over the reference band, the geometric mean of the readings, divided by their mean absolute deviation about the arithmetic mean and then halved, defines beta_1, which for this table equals 11.7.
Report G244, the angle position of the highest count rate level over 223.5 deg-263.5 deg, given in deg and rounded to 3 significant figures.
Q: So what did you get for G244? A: 256 deg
